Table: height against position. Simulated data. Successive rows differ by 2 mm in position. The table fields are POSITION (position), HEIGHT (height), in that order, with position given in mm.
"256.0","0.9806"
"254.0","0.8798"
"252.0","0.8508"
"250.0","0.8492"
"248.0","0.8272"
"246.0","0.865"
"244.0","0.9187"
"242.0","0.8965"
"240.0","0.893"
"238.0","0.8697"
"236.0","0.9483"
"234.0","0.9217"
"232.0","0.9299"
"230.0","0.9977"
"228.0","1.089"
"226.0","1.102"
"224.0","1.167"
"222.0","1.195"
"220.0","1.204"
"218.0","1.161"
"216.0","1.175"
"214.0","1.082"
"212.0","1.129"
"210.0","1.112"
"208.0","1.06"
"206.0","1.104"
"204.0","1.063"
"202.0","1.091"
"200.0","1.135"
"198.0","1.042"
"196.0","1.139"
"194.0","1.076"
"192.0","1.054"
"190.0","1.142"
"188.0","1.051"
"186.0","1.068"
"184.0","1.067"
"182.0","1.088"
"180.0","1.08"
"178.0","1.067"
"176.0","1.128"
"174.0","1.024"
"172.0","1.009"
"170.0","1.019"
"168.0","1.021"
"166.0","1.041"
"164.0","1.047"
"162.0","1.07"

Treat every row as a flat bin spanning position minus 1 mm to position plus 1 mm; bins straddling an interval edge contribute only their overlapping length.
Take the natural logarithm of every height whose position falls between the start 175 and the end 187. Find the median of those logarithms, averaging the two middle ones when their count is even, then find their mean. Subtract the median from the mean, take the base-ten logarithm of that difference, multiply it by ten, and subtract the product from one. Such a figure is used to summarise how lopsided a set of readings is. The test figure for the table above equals 22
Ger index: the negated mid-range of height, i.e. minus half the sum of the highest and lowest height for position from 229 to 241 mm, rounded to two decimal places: -0.93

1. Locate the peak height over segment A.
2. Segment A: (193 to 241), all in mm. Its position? 220.0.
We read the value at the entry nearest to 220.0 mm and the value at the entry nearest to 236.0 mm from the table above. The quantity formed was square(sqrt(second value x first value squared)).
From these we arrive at 1.37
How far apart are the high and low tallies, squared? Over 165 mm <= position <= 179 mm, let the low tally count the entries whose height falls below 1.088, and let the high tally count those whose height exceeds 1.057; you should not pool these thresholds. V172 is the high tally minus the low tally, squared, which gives 16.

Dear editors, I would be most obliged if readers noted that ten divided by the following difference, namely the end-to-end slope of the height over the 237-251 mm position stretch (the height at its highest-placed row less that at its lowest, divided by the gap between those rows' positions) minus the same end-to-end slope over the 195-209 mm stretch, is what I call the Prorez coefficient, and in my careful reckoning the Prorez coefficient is 2051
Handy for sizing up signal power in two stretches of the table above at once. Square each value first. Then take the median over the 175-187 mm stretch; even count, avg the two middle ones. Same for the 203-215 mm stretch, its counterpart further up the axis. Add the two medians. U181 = 2.35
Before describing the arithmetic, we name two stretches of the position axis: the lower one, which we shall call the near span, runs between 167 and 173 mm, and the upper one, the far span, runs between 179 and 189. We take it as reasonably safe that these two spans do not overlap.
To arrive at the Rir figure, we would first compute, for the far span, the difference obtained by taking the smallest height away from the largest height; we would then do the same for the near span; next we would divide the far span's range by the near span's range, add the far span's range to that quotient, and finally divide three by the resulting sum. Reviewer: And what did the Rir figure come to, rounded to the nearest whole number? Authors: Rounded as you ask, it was 1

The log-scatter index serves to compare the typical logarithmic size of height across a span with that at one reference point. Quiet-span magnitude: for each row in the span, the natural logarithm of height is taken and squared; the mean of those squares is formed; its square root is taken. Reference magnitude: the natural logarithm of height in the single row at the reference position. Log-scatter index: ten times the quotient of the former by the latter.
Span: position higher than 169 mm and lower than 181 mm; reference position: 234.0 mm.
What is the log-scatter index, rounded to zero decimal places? -8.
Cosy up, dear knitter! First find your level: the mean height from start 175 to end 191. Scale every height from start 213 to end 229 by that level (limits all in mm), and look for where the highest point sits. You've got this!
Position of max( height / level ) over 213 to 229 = 220.0 mm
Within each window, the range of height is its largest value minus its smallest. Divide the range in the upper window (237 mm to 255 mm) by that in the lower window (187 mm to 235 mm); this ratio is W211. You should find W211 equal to 0.3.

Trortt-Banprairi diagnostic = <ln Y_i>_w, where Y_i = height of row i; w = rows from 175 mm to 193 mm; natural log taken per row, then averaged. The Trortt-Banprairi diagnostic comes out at 0.079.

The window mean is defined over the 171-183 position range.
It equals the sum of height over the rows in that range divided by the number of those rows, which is 1.07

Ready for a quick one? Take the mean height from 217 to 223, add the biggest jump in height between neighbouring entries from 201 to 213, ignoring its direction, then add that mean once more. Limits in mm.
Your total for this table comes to 2.43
